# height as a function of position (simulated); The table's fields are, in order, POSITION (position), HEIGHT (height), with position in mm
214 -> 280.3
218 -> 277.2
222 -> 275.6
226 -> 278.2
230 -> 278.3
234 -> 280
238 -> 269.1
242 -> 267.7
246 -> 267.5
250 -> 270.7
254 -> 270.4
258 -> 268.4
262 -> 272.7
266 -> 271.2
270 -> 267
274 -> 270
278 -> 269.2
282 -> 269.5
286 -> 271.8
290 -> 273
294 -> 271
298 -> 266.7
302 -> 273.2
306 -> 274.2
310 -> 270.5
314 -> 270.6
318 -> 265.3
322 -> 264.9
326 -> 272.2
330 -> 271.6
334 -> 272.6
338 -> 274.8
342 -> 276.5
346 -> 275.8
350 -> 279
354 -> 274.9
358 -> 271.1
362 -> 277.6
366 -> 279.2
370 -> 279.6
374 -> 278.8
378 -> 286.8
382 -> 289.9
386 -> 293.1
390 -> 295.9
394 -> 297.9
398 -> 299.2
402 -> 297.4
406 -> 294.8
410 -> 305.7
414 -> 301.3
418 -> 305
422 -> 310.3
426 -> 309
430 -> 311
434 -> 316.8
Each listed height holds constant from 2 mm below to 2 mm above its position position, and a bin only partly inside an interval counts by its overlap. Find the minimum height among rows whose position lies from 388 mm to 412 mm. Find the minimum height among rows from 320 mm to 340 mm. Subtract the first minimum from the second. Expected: -30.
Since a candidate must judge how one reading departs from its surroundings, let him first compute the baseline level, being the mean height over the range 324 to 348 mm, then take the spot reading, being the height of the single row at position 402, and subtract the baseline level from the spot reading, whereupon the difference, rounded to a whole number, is 23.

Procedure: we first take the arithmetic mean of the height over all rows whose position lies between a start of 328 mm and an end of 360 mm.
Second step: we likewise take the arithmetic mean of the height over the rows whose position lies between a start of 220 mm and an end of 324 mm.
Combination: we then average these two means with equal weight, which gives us 273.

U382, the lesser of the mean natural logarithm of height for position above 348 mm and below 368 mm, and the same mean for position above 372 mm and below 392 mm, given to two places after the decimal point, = 5.62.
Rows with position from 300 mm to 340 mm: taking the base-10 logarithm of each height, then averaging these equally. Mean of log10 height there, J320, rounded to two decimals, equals 2.43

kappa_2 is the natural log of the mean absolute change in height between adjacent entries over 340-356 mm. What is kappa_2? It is 0.98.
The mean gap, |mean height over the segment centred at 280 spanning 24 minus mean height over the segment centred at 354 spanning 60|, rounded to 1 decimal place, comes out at 7.3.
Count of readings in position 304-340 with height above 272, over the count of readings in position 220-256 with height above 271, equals 1.00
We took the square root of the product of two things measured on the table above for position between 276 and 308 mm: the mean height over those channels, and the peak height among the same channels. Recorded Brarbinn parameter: 273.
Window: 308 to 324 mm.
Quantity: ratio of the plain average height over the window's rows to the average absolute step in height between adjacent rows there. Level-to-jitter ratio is 139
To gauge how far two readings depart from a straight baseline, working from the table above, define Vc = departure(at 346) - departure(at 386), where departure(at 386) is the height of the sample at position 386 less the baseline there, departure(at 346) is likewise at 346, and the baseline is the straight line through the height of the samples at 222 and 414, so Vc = -12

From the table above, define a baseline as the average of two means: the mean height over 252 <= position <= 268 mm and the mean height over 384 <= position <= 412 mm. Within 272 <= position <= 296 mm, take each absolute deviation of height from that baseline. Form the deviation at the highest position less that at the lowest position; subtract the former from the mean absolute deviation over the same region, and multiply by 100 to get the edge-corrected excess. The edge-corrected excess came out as 1444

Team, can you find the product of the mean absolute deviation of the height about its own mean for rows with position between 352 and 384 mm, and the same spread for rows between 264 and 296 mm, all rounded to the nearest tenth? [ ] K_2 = 6.1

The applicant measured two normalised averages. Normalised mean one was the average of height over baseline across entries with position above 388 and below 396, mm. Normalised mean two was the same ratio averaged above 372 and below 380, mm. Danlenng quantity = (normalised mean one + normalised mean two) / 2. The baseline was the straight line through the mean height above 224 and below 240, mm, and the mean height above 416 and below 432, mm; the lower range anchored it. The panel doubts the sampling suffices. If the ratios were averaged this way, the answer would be 0.959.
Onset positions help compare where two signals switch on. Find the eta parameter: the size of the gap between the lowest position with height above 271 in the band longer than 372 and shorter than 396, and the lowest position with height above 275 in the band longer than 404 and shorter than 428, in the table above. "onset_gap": 32 mm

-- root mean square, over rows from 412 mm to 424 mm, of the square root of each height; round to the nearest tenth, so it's 17.5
